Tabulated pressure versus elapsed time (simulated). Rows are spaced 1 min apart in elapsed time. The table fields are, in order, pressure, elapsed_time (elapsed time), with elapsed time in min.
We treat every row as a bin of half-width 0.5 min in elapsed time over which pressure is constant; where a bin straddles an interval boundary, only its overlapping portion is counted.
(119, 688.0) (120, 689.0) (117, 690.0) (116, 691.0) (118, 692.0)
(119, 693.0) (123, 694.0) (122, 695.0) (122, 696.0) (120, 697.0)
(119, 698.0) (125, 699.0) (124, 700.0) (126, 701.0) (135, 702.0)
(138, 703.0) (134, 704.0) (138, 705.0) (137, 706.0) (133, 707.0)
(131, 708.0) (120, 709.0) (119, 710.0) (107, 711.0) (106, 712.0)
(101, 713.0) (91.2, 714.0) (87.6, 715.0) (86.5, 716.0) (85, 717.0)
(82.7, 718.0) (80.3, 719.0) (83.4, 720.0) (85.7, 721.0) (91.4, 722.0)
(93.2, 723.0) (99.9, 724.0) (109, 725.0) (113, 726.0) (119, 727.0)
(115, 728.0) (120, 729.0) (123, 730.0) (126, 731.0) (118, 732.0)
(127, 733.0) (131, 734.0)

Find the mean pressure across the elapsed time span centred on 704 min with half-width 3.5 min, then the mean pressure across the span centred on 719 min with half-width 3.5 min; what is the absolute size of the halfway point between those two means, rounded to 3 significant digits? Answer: 110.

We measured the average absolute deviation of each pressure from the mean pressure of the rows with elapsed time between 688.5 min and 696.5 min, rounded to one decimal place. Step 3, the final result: 2.1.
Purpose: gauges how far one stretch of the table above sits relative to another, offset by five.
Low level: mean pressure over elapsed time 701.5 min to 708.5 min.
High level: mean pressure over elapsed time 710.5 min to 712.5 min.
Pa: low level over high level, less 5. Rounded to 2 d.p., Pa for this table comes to -3.73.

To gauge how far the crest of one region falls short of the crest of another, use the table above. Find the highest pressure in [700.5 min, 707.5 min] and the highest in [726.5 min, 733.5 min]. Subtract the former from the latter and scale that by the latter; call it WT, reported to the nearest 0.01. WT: -0.09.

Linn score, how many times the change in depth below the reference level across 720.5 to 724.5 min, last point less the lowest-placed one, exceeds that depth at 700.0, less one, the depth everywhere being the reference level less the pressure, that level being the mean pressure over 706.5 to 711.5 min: 6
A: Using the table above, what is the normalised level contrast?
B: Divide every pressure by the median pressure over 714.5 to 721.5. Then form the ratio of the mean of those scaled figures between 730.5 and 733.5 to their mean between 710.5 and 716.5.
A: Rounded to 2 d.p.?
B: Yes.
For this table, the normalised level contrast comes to 1.28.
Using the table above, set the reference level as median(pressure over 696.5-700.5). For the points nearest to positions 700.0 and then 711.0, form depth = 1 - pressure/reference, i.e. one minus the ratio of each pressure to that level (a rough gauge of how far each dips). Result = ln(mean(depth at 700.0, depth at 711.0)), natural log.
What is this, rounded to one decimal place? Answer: -2.9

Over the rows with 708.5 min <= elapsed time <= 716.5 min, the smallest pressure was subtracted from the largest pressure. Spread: 33.5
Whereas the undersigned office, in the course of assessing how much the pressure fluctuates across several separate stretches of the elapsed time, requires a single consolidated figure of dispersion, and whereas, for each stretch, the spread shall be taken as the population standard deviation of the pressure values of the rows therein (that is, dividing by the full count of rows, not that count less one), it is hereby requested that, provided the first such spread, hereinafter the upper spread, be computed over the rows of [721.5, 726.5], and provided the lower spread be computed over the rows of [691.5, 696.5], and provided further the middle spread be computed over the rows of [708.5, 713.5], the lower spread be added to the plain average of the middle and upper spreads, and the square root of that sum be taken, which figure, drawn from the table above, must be 3.16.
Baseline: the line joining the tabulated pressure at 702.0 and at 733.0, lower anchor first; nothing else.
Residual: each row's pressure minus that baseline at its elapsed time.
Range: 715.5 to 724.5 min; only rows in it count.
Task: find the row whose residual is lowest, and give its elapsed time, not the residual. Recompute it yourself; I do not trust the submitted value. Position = 719.0 min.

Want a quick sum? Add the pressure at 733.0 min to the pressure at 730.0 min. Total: 250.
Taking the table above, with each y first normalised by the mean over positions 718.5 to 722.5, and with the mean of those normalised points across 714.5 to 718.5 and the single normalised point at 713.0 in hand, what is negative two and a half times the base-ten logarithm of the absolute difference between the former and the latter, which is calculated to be 1.8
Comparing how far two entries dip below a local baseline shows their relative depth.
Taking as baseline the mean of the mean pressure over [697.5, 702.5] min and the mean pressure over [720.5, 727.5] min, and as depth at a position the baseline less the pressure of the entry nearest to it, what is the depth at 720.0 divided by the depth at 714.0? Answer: 1.3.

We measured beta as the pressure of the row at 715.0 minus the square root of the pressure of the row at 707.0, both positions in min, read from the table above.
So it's 76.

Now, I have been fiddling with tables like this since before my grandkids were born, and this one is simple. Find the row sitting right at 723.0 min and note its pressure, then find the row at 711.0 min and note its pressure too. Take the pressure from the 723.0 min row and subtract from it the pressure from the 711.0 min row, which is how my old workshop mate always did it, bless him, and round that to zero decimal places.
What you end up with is -14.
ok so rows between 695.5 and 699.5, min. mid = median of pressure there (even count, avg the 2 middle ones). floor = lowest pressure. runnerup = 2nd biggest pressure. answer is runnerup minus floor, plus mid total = 124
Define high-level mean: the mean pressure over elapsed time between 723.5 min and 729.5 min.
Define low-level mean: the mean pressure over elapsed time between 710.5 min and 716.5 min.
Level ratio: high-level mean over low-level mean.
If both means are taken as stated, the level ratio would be 1.2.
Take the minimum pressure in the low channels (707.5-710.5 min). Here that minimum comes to 119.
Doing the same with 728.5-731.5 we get 120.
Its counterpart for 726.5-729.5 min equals 115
